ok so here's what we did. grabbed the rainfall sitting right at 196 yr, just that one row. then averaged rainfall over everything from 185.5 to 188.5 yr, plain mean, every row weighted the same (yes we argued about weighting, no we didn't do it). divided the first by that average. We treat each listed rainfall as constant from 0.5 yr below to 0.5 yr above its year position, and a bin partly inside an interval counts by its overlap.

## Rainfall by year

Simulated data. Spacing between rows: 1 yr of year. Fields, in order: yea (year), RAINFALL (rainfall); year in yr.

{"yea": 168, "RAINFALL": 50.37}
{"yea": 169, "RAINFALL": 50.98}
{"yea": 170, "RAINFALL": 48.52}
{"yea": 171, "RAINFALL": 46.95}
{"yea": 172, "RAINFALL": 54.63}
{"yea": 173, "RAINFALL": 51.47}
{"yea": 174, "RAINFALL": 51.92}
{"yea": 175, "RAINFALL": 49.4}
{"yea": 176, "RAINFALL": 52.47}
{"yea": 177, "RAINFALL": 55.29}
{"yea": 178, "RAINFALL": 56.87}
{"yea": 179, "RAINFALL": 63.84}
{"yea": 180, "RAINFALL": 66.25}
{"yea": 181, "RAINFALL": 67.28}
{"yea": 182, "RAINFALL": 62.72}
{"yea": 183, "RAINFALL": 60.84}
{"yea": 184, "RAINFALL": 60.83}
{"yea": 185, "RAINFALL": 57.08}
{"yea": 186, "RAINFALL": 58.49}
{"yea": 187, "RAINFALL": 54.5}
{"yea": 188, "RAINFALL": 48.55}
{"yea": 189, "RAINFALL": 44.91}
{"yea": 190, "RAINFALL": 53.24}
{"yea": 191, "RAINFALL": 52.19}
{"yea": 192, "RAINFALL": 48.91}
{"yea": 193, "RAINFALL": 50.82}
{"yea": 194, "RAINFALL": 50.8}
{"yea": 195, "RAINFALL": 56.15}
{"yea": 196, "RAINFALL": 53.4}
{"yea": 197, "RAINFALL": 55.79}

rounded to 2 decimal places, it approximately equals 0.99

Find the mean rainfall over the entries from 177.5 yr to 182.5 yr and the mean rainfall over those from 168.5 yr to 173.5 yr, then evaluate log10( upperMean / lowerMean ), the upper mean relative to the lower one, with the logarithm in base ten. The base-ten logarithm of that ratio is 0.10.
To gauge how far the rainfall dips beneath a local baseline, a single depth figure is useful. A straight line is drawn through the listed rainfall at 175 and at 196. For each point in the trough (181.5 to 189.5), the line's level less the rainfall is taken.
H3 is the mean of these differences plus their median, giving -11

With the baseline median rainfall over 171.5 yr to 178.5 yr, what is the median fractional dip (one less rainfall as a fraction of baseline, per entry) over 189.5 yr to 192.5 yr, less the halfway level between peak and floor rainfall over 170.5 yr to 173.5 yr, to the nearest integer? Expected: -51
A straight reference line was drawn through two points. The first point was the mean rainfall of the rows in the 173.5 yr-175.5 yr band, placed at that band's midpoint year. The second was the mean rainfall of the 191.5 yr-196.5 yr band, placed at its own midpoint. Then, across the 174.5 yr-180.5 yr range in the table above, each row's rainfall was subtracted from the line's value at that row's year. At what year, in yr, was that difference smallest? 180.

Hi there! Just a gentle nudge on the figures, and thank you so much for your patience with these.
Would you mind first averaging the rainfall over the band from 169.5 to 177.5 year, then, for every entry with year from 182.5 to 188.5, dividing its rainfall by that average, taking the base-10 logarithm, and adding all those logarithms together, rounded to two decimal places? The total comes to 0.25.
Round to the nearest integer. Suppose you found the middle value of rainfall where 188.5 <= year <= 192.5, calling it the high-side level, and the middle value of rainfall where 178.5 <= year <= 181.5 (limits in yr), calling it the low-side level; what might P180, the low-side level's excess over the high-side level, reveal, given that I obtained 16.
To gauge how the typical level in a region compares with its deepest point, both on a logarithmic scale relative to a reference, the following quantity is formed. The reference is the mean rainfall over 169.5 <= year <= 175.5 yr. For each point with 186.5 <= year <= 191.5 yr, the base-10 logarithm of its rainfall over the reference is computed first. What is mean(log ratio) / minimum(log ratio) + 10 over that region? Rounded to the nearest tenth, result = 10.0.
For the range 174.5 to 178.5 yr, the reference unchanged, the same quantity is 7.4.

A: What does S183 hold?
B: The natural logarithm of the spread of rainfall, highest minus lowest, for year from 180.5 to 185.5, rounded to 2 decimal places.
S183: 2.32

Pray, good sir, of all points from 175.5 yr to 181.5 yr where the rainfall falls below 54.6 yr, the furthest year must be 176 yr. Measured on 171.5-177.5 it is 176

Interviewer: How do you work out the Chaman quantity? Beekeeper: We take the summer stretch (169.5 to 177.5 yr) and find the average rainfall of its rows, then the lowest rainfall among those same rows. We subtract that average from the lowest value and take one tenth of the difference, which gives -0.44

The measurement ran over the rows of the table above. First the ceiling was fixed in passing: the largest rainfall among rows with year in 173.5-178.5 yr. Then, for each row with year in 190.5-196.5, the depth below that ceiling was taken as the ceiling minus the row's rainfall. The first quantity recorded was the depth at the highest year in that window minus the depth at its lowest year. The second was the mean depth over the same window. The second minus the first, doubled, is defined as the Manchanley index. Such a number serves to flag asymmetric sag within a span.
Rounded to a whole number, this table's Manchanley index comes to 12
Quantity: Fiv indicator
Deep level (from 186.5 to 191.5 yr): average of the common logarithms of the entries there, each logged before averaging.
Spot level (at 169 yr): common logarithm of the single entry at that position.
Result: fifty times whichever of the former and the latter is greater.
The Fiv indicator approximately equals 85.4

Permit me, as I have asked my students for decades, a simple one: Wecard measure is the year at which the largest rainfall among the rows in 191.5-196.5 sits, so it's 195 yr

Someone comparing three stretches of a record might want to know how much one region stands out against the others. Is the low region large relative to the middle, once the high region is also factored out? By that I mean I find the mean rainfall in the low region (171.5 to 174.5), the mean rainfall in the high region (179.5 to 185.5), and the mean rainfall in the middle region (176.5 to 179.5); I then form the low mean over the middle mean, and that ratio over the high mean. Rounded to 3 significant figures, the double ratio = 0.0144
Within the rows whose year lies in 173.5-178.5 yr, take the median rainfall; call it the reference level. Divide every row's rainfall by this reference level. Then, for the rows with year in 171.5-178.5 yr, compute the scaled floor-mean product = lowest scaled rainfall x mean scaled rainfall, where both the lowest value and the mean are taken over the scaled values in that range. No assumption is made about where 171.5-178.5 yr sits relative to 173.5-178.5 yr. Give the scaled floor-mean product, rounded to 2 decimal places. 0.95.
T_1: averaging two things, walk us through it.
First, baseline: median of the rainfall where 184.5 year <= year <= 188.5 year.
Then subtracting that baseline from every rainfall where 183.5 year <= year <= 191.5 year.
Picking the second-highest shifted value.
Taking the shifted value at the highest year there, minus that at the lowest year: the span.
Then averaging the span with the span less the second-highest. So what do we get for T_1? -10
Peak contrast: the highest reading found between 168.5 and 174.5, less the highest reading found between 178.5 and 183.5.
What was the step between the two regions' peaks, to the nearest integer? -13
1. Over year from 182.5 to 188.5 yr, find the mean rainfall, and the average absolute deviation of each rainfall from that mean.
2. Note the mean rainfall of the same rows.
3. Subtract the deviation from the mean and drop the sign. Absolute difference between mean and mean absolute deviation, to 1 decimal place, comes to 53.3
